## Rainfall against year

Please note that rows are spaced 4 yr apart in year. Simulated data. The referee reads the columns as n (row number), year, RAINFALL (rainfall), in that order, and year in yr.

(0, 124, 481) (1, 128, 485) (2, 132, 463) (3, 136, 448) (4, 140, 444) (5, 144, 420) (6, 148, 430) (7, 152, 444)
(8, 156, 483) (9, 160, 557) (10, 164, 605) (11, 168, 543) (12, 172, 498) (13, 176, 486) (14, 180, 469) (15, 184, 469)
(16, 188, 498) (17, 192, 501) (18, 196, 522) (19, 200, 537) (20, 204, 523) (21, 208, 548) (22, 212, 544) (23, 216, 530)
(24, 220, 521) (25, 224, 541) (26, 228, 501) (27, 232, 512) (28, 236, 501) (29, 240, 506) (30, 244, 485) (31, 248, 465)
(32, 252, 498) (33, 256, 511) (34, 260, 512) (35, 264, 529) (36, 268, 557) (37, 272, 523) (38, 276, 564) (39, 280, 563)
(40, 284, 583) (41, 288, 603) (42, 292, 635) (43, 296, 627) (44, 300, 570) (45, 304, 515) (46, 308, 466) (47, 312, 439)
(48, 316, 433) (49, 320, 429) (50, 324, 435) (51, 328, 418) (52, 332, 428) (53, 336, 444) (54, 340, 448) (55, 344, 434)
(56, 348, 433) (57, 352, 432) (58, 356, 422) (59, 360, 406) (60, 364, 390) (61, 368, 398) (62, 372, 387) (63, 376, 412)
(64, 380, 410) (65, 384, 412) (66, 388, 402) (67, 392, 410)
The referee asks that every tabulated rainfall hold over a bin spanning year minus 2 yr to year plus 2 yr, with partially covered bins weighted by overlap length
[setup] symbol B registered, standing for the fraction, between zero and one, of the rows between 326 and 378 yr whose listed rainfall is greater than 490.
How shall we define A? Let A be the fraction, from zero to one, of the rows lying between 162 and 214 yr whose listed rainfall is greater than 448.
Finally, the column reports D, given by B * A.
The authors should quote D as 0.00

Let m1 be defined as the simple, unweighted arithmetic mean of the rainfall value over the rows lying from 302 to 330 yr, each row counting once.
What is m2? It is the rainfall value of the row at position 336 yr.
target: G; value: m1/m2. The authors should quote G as 1.01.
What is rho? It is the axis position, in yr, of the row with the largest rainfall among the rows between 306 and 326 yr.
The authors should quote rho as 308 yr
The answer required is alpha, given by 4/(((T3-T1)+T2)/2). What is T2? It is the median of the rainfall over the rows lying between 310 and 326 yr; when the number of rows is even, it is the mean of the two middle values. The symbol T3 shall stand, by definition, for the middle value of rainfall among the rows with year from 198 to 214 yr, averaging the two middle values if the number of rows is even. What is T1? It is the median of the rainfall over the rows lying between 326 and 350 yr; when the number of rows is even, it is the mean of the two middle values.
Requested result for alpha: 0.0148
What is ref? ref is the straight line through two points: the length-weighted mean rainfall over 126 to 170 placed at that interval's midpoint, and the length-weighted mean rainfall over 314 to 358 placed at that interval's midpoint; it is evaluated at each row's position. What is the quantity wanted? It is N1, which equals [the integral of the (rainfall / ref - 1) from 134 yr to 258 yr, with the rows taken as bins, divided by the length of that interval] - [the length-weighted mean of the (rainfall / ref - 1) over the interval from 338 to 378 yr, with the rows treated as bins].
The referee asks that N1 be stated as 0.09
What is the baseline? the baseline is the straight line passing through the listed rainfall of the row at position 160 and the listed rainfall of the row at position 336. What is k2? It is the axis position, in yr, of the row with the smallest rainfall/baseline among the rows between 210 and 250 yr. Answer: 248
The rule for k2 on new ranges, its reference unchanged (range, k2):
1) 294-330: 328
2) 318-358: 328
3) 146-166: 148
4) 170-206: 180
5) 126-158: 144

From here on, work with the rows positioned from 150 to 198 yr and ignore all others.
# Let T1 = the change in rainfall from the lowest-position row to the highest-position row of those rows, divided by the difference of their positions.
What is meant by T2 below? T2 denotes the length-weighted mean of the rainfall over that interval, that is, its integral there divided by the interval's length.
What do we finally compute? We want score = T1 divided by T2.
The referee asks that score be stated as 0.0035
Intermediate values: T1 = 1.8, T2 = 506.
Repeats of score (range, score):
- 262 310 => -0.0026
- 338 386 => -0.0020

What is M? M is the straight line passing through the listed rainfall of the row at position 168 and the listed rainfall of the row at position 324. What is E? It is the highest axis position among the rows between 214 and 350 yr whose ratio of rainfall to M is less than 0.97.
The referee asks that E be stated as 328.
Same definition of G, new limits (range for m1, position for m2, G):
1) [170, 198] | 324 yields 1.13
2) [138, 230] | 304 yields 0.98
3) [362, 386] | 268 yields 0.72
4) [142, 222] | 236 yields 1.01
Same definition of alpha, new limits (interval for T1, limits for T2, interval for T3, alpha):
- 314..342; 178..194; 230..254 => 0.0145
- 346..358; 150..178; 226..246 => 0.0141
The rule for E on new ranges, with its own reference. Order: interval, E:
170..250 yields 248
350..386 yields 372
